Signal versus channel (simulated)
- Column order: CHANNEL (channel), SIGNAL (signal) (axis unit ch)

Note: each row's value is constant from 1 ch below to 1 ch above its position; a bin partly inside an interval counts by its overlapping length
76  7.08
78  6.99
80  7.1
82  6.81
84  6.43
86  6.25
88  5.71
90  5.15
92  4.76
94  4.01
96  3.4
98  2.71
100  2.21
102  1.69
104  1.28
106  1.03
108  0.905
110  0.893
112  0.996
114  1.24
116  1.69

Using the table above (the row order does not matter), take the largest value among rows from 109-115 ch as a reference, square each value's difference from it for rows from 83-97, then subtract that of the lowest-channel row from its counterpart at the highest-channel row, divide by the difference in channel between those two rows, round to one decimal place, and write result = -1.9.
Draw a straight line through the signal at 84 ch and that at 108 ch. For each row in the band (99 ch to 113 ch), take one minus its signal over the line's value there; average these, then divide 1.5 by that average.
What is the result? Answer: 0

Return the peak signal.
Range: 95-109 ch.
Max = 3.4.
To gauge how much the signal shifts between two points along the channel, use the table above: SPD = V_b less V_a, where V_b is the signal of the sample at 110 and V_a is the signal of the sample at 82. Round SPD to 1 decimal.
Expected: -5.9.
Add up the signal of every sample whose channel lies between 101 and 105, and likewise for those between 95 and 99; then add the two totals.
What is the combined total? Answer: 9.1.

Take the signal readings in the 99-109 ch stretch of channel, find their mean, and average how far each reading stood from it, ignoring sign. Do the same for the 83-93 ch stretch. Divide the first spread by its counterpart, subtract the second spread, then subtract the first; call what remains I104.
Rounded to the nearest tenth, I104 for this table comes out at -0.2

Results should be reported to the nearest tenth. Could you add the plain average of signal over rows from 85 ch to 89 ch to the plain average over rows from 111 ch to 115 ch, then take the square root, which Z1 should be 2.7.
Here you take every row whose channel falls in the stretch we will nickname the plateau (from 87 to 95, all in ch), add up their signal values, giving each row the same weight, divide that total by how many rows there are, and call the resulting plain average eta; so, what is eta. 4.9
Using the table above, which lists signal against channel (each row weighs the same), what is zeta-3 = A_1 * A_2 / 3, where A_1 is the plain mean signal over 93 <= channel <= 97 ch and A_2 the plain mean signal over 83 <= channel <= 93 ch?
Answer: 7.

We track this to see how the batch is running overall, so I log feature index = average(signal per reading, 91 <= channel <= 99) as 4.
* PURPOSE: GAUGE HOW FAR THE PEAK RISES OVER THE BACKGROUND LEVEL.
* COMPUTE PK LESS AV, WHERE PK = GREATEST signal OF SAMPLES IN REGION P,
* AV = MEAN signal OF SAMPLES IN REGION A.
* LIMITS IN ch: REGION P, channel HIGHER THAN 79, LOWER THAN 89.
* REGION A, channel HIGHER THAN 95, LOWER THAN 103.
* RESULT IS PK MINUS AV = 4.6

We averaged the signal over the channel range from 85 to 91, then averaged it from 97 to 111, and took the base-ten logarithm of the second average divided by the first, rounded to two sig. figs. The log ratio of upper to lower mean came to -0.57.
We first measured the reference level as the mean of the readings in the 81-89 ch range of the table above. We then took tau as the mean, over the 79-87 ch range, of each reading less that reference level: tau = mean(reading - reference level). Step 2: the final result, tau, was 0.3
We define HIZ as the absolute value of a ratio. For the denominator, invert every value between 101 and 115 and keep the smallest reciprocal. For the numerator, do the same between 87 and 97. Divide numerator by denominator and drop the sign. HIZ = 0.30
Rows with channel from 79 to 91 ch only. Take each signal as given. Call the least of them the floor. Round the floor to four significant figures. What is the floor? 5.150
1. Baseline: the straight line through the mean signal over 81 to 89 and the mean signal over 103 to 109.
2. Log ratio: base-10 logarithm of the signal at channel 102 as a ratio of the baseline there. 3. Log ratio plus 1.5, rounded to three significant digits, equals 1.41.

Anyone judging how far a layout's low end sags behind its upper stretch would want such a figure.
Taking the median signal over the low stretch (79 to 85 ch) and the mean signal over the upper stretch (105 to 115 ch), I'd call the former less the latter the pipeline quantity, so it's 5.8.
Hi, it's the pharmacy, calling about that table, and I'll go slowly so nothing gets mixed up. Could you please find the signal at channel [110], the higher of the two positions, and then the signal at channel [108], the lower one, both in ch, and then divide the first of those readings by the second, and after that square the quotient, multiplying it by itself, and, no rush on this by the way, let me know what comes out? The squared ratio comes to 0.97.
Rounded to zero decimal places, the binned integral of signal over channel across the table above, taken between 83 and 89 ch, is 37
